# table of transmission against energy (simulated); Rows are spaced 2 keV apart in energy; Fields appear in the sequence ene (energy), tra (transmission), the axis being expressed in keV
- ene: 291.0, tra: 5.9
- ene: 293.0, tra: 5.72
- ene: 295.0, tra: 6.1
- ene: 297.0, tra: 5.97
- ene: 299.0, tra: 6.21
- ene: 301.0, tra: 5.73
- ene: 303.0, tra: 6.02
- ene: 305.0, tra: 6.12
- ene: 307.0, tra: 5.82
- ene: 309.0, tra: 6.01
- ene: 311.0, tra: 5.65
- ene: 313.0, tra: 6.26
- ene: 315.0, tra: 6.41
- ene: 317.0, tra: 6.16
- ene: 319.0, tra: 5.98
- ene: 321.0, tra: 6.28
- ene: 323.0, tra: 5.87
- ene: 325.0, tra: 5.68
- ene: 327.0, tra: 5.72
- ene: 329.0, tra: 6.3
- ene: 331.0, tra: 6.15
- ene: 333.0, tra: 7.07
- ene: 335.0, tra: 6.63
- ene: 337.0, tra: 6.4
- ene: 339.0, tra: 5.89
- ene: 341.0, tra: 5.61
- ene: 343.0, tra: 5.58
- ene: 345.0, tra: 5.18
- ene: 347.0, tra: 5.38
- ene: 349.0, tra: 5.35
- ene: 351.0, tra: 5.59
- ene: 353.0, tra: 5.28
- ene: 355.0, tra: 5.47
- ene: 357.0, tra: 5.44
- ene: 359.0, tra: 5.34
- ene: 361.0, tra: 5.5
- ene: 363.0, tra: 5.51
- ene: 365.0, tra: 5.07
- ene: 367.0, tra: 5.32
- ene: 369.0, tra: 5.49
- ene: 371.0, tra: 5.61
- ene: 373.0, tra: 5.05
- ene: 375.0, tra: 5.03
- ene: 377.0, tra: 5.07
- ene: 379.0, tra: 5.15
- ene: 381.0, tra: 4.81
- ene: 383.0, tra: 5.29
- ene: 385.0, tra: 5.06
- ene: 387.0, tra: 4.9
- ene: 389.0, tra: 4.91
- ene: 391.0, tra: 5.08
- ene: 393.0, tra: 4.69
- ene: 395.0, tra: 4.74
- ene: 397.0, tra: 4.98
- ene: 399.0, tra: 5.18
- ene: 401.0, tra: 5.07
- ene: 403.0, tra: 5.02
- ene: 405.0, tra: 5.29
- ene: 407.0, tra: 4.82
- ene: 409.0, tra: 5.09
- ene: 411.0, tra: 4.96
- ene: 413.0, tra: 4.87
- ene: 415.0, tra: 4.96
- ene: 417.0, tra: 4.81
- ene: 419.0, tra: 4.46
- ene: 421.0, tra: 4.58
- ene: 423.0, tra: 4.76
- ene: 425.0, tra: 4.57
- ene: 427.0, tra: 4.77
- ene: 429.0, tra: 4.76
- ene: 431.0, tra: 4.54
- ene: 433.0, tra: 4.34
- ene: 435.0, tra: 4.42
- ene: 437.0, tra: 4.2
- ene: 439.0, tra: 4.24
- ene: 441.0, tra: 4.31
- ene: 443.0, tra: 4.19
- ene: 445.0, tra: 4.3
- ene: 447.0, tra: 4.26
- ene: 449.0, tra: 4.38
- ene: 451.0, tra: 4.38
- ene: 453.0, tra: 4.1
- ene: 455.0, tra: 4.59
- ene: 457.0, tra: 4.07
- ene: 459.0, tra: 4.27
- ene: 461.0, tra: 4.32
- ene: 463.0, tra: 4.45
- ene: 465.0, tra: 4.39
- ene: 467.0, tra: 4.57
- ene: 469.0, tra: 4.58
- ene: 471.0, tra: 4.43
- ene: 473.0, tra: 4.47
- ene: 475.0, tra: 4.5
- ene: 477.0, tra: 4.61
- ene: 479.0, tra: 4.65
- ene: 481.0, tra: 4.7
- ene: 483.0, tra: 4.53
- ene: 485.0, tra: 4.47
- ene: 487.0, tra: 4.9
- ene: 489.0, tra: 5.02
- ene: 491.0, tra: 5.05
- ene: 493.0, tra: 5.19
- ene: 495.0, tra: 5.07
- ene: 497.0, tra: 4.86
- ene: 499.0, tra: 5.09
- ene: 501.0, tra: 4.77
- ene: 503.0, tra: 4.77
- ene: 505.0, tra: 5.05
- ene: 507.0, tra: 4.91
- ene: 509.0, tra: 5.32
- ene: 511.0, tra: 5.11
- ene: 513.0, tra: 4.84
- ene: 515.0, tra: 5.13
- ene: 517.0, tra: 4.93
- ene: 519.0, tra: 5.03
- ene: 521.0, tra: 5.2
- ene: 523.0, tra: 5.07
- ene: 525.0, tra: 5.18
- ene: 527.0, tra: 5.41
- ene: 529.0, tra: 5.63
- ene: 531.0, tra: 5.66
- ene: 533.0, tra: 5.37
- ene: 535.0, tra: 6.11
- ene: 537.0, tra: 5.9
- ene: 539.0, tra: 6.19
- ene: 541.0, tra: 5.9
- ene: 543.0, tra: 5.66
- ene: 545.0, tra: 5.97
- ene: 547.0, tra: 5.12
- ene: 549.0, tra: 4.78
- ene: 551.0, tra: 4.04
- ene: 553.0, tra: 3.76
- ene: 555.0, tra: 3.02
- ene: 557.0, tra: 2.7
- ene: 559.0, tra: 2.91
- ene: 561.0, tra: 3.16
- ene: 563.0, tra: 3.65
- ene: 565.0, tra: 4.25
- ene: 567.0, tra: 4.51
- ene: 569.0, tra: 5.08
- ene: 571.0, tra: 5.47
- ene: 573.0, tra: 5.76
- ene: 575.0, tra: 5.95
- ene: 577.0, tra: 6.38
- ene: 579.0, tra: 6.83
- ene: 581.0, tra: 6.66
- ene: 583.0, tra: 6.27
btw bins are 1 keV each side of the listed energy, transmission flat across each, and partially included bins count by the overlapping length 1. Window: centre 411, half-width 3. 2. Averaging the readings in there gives 4.97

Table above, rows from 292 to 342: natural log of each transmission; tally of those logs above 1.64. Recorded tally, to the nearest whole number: 25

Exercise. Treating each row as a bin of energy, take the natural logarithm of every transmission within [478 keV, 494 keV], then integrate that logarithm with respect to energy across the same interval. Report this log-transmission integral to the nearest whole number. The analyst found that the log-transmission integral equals 25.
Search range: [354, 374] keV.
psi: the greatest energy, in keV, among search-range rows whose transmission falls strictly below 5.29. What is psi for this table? 373.0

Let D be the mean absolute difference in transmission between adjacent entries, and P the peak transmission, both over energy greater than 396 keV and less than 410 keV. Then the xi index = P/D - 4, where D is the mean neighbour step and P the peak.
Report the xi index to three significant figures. 19.2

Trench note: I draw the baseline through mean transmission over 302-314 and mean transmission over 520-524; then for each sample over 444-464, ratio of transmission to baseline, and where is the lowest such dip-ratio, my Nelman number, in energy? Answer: 457.0 keV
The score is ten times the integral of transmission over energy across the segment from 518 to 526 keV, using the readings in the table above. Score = 410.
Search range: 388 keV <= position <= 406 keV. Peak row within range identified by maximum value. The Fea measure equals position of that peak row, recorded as 405.0 keV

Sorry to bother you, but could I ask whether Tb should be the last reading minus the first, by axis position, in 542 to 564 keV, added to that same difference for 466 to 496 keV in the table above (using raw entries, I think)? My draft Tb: -1.5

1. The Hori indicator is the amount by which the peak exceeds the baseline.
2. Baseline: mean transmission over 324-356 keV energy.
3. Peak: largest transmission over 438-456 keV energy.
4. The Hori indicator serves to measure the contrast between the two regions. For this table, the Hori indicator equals -1.2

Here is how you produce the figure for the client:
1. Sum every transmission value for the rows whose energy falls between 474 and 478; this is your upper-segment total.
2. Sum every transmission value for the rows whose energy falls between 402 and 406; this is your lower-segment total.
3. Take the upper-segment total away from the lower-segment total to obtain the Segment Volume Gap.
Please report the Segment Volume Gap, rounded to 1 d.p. 1.2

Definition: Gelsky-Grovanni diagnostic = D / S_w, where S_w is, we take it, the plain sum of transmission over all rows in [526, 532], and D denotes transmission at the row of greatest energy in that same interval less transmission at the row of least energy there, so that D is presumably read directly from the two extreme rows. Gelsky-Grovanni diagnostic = 0.015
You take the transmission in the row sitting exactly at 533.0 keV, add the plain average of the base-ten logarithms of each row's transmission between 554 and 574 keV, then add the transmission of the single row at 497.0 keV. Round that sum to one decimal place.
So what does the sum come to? 10.8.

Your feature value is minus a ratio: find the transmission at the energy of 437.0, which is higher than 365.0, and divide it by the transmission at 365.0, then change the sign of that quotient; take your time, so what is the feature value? -0.83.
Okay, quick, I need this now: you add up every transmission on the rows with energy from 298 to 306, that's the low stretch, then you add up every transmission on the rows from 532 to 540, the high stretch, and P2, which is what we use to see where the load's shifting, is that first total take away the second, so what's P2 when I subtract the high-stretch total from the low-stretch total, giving 1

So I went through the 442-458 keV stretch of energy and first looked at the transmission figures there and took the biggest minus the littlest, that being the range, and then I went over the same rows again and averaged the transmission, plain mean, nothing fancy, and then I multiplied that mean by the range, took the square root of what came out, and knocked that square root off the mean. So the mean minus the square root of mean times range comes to 2.79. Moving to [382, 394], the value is 3.26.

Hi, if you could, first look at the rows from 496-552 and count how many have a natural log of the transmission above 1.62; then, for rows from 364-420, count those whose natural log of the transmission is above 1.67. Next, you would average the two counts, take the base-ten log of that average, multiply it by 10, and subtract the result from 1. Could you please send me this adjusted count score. -9.2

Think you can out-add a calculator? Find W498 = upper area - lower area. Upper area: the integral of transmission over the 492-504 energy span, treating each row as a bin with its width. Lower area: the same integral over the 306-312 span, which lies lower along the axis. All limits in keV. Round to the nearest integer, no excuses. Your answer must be 25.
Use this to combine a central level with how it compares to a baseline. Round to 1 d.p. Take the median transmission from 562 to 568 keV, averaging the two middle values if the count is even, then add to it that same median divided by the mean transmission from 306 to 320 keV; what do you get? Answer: 5.0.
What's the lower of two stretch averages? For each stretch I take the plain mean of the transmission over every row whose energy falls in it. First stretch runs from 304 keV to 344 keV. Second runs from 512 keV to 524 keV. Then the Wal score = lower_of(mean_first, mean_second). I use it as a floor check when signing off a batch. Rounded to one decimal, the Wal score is 5.0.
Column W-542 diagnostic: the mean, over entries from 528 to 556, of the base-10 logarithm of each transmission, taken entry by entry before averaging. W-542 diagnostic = 0.709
